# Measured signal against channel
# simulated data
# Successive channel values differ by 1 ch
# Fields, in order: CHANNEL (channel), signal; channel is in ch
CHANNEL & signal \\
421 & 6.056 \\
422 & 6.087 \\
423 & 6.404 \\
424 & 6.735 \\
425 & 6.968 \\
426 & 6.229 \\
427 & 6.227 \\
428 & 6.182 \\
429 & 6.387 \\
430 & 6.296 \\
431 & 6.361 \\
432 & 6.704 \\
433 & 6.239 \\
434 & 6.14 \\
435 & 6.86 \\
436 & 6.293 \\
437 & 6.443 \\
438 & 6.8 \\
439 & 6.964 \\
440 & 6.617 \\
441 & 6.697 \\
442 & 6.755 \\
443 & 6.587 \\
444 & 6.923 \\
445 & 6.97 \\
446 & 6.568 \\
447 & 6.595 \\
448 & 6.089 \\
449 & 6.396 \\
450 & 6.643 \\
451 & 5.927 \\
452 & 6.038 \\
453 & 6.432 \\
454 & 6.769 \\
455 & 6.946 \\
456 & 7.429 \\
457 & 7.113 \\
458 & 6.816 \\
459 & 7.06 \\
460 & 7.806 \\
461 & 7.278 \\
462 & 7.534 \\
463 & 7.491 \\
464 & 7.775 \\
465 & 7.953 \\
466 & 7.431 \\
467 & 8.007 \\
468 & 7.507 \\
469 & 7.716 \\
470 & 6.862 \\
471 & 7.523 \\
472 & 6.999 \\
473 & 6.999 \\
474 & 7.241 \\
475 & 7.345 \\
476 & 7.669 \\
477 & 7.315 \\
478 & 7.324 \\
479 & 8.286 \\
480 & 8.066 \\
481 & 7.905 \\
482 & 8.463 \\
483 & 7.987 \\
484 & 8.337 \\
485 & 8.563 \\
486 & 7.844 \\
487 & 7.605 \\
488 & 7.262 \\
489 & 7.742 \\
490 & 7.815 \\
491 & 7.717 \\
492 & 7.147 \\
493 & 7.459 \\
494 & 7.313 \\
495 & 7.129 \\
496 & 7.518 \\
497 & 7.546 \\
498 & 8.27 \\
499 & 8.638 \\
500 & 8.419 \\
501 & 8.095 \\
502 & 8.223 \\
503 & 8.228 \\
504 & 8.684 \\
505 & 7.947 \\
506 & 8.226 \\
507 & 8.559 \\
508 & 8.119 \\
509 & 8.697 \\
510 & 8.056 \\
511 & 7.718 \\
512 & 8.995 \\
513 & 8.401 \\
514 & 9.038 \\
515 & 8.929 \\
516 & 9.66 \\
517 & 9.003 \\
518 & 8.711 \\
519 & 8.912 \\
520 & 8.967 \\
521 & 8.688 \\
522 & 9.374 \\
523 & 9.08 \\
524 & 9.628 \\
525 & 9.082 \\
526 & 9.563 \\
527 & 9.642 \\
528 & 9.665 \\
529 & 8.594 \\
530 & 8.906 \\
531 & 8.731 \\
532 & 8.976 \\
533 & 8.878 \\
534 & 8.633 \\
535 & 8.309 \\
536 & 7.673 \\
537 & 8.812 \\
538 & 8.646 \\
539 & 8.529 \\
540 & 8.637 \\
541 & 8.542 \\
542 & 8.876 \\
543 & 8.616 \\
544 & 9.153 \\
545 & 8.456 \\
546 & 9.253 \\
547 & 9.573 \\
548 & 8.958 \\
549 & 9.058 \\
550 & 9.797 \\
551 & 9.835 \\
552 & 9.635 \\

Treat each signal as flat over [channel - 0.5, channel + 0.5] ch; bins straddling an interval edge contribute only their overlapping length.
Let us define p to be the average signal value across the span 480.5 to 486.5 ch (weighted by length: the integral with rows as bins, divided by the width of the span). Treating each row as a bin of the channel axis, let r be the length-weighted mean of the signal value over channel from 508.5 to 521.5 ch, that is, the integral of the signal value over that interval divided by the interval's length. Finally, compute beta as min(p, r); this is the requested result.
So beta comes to 8.2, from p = 8.2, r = 8.8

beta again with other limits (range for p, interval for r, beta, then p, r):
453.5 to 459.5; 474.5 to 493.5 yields 7.0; 7.0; 7.8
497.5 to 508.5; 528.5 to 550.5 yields 8.3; 8.3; 8.8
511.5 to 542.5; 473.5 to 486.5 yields 7.9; 8.9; 7.9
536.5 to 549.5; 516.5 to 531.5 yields 8.9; 8.9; 9.1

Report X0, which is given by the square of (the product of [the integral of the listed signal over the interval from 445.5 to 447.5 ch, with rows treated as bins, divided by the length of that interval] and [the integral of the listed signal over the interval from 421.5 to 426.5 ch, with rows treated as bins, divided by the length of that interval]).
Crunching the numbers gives 1821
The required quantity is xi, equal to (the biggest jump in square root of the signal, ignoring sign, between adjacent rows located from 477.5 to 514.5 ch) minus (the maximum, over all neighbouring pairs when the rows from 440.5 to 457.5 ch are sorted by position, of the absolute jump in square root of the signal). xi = 0.08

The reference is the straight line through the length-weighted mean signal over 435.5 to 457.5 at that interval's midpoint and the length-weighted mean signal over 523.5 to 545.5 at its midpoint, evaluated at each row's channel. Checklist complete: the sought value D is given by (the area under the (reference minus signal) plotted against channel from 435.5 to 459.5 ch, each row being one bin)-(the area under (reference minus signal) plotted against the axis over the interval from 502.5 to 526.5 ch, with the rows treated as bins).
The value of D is 10.1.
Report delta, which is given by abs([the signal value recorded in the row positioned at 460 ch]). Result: 7.8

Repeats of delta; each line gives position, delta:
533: 8.9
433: 6.2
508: 8.1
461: 7.3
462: 7.5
